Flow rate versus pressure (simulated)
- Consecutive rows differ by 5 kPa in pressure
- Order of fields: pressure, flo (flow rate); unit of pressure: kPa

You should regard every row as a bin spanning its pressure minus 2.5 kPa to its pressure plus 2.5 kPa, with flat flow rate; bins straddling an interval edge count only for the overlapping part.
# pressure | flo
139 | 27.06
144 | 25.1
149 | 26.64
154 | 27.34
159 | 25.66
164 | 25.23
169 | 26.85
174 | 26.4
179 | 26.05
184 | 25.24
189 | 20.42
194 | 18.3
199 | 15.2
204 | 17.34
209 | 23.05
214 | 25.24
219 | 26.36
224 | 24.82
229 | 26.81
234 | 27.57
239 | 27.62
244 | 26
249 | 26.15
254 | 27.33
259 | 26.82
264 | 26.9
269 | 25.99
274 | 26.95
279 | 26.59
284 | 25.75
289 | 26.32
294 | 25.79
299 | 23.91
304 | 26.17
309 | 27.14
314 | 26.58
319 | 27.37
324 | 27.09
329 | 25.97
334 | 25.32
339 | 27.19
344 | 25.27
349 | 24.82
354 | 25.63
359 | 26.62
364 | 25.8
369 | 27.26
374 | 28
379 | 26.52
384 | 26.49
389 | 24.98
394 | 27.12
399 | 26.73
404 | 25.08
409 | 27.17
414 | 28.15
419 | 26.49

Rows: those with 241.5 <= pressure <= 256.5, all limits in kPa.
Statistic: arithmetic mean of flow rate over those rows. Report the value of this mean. 26.5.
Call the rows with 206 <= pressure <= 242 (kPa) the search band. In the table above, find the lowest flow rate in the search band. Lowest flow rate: 23.05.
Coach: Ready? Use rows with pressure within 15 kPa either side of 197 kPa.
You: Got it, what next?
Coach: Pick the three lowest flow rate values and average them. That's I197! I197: 16.9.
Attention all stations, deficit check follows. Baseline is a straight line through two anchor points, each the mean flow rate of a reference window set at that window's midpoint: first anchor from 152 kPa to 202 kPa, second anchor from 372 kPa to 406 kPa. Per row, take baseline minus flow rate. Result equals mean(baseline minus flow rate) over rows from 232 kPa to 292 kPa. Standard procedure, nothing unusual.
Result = -1.9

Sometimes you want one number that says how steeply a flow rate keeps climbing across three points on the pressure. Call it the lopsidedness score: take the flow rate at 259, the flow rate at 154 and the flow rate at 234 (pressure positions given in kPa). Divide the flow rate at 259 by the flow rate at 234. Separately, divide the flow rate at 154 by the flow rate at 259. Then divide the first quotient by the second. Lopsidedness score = 0.95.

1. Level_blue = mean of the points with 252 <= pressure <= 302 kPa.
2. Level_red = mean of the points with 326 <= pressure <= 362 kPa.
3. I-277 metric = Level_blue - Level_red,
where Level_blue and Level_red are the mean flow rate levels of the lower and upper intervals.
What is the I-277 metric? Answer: 0.4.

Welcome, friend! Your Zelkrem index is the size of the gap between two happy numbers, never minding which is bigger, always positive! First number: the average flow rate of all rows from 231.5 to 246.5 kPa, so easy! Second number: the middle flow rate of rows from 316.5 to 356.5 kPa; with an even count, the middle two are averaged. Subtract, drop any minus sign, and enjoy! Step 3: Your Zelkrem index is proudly 1.3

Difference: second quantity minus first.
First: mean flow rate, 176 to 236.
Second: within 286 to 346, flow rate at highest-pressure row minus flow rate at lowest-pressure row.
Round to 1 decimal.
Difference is -24.1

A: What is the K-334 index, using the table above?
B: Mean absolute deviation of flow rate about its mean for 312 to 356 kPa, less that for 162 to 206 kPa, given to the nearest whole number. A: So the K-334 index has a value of -3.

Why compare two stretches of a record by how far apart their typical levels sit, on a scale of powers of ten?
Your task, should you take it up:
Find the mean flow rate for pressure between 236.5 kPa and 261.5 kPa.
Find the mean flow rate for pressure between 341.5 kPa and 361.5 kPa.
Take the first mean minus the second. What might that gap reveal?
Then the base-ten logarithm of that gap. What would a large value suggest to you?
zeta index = 0.08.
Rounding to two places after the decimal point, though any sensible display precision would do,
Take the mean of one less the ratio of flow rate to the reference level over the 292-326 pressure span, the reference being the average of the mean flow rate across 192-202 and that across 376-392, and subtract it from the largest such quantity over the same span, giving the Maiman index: 0.11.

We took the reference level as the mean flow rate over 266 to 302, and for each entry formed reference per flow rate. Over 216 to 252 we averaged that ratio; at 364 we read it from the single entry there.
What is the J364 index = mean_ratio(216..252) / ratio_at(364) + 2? 2.98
